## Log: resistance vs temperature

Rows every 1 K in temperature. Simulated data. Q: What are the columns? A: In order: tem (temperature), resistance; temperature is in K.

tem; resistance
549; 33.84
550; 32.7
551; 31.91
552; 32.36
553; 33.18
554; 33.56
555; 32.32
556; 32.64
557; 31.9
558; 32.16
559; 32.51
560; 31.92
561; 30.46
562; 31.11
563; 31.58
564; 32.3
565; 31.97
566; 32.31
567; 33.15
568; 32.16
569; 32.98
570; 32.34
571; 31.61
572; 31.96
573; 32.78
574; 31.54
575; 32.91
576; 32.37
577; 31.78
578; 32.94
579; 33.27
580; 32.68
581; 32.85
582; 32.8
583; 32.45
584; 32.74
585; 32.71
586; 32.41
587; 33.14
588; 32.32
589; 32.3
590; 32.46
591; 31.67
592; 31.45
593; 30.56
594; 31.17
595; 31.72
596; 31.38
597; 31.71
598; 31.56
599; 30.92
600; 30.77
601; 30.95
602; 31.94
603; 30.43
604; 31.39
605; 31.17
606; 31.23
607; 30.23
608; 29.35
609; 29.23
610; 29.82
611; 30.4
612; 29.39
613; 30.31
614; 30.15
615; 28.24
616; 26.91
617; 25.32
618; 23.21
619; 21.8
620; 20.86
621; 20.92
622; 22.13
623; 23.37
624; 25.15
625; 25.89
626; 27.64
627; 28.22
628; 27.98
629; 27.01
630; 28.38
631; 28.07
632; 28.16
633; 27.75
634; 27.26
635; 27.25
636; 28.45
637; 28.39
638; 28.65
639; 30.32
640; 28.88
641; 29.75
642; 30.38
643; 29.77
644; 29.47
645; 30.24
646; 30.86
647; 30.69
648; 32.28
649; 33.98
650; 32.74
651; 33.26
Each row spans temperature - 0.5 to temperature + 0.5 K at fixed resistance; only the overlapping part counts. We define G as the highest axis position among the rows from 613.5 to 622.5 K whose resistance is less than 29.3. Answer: 622 K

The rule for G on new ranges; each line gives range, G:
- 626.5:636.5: 636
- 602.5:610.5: 609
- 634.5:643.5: 640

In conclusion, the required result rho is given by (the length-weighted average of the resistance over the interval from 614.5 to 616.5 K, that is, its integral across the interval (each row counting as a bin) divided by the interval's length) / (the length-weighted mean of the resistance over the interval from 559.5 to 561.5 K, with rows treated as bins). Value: 0.88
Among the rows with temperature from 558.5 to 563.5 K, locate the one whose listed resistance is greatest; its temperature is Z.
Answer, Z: 559 K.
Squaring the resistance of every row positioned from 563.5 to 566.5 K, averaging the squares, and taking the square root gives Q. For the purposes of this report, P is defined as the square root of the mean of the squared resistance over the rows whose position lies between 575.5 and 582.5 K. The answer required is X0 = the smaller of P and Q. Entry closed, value 32.2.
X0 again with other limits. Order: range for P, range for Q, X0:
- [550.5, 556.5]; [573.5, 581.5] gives 32.5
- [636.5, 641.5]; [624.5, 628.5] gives 27.4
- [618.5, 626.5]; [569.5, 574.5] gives 23.6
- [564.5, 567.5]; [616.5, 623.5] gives 22.6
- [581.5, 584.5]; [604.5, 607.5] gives 30.9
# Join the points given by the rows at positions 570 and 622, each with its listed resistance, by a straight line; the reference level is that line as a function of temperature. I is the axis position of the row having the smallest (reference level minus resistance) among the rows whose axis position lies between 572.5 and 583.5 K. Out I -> 582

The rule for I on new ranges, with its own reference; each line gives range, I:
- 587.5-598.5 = 598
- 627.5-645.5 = 645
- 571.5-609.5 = 606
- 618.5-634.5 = 632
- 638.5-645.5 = 645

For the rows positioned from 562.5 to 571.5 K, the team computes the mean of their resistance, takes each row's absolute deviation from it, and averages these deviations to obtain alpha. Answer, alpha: 0.4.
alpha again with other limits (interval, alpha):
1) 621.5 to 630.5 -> 1.8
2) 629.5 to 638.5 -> 0.4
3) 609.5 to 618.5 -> 2.0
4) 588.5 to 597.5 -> 0.4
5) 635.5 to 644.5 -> 0.7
